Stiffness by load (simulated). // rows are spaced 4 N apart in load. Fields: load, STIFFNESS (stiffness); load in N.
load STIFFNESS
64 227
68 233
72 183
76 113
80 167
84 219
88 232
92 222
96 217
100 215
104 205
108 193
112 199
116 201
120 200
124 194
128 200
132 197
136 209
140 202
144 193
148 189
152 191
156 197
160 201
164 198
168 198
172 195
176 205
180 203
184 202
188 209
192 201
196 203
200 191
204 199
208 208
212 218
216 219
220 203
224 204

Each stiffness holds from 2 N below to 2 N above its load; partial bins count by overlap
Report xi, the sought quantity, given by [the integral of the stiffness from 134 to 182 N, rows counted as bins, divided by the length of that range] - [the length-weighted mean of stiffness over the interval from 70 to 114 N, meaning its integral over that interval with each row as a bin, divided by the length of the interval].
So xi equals 1.6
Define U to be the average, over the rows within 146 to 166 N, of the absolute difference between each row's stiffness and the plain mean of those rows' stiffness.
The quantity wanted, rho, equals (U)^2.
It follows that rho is 17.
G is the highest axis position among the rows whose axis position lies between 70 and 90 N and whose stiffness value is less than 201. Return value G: 80 N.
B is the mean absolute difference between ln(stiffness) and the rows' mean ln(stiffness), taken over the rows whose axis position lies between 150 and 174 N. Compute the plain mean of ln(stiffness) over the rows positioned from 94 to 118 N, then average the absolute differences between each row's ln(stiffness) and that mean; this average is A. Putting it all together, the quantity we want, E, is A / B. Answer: 2.9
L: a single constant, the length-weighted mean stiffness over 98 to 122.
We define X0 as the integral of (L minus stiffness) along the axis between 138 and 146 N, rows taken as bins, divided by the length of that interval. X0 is 4.7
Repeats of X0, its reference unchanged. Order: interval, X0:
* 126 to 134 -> 3.7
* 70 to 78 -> 54.2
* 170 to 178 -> 2.2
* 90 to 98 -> -17.3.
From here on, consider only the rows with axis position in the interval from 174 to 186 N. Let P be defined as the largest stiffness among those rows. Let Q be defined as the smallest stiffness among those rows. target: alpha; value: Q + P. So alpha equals 407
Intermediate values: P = 205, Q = 202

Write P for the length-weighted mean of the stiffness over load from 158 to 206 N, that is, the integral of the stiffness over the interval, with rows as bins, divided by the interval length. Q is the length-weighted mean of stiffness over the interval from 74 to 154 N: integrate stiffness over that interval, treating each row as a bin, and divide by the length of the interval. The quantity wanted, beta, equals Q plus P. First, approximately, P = 200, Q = 198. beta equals 398.3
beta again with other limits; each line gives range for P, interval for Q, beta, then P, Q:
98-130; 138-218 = 402.0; 201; 201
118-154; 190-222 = 402.5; 197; 205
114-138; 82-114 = 412.9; 200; 213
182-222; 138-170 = 401.4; 205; 196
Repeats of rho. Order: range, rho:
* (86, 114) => 121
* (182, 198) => 7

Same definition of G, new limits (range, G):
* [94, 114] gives 112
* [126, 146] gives 144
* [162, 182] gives 172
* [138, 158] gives 156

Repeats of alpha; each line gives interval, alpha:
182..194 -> 410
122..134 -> 394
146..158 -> 386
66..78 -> 346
